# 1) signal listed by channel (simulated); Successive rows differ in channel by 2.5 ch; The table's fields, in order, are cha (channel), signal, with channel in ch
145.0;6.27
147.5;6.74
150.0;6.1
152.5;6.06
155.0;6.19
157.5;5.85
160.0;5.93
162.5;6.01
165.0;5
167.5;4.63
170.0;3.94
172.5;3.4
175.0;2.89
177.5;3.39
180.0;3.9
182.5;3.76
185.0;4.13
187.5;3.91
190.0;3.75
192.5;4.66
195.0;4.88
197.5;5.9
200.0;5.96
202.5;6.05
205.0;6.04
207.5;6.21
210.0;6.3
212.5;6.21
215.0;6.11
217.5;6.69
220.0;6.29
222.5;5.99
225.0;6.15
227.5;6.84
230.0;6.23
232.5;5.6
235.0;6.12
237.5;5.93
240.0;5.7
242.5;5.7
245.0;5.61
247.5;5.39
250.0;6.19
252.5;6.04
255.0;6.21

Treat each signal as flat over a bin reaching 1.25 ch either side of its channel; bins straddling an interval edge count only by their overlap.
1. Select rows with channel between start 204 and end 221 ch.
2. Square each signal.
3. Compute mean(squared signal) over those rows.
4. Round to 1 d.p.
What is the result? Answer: 39.3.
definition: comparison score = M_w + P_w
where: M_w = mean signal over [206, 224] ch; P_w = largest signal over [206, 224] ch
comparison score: 12.9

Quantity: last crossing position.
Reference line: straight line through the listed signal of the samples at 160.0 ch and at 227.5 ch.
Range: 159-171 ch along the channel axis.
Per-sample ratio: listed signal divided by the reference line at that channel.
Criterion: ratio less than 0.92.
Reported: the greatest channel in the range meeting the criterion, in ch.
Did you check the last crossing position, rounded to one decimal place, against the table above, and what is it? 170.0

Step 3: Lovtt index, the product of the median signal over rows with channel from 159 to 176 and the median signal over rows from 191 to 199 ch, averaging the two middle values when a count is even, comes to 23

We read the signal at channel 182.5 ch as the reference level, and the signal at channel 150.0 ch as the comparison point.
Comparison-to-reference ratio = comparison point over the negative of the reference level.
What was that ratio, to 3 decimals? -1.622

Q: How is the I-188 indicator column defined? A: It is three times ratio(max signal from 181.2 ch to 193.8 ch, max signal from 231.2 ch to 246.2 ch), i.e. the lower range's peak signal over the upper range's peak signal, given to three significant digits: 2.28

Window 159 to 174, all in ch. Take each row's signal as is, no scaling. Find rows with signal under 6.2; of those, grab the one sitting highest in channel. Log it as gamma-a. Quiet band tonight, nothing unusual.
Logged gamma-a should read 172.5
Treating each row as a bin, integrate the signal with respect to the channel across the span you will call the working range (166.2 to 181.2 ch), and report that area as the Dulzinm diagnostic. 55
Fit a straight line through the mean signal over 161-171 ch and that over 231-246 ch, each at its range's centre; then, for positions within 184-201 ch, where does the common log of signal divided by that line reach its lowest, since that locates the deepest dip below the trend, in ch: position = 190.0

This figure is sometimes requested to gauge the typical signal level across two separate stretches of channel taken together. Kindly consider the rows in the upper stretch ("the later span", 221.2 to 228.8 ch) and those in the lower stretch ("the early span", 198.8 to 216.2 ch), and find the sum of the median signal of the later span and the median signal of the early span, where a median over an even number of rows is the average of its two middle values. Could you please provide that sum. 12.3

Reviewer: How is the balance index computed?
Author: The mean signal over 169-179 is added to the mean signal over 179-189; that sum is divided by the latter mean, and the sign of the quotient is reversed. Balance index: -1.87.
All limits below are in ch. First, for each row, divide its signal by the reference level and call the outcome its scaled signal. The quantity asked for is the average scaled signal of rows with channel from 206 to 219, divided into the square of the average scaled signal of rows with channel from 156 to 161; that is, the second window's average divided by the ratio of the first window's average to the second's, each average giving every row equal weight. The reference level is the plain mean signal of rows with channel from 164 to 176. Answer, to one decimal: 1.4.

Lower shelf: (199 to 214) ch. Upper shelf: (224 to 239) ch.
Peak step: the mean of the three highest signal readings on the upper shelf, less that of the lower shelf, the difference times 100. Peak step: 17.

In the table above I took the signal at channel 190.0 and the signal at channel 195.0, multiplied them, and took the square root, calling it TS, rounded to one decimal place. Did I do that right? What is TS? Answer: 4.3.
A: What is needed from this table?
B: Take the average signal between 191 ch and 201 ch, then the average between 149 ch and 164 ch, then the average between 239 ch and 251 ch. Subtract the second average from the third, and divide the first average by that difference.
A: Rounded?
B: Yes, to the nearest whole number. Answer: -18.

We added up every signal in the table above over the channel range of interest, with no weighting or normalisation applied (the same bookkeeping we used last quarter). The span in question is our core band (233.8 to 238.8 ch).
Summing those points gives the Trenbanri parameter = 12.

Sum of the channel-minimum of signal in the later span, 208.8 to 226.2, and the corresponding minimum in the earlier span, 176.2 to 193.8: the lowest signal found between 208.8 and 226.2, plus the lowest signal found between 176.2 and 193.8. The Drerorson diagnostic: 9.4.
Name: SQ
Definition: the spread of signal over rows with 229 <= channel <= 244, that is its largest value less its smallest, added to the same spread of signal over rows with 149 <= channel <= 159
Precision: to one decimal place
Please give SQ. 1.0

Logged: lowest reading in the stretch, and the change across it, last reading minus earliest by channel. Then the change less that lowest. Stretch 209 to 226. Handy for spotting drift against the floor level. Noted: -6.1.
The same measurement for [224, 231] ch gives -6.1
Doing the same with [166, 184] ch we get -3.8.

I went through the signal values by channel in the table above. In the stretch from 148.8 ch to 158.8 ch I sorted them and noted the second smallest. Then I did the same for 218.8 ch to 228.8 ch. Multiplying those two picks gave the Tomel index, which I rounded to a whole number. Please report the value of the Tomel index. 37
